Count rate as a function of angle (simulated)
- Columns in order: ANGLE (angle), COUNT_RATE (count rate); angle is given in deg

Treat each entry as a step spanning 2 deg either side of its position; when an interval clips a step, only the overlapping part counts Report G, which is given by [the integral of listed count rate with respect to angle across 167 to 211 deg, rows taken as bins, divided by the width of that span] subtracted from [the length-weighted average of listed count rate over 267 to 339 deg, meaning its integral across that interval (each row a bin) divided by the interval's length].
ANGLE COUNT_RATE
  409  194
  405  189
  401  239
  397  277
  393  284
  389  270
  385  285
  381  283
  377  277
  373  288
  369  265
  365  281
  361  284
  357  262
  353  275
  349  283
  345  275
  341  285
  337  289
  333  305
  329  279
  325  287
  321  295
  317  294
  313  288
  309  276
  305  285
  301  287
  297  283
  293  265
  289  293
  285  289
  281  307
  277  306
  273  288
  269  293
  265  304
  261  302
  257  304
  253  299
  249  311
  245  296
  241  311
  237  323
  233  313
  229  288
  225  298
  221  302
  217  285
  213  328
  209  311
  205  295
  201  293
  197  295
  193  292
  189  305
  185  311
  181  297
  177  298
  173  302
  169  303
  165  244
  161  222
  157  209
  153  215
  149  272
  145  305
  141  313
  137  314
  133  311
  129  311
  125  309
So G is -11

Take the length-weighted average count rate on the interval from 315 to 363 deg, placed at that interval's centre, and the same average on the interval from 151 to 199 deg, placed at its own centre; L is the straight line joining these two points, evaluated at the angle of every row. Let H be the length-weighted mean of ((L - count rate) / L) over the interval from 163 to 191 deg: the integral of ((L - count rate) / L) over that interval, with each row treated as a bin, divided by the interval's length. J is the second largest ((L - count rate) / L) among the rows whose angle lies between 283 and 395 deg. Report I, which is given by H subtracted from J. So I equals 0.15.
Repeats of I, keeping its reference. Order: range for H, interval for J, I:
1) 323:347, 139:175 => 0.22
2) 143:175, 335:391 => 0.02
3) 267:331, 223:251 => -0.04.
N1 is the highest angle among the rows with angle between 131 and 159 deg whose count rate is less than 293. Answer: 157 deg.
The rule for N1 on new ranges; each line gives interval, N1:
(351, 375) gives 373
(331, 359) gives 357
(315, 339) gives 337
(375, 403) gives 401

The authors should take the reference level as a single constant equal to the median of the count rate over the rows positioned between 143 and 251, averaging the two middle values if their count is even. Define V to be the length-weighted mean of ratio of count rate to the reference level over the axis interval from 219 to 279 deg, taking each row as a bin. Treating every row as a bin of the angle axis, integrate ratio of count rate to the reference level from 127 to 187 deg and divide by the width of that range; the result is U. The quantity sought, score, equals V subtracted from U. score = -0.07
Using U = 0.95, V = 1.02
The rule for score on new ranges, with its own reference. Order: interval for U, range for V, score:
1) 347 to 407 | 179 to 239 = -0.11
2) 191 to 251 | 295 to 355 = 0.06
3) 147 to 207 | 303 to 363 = -0.02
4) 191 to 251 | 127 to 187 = 0.07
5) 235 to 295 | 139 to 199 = 0.07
